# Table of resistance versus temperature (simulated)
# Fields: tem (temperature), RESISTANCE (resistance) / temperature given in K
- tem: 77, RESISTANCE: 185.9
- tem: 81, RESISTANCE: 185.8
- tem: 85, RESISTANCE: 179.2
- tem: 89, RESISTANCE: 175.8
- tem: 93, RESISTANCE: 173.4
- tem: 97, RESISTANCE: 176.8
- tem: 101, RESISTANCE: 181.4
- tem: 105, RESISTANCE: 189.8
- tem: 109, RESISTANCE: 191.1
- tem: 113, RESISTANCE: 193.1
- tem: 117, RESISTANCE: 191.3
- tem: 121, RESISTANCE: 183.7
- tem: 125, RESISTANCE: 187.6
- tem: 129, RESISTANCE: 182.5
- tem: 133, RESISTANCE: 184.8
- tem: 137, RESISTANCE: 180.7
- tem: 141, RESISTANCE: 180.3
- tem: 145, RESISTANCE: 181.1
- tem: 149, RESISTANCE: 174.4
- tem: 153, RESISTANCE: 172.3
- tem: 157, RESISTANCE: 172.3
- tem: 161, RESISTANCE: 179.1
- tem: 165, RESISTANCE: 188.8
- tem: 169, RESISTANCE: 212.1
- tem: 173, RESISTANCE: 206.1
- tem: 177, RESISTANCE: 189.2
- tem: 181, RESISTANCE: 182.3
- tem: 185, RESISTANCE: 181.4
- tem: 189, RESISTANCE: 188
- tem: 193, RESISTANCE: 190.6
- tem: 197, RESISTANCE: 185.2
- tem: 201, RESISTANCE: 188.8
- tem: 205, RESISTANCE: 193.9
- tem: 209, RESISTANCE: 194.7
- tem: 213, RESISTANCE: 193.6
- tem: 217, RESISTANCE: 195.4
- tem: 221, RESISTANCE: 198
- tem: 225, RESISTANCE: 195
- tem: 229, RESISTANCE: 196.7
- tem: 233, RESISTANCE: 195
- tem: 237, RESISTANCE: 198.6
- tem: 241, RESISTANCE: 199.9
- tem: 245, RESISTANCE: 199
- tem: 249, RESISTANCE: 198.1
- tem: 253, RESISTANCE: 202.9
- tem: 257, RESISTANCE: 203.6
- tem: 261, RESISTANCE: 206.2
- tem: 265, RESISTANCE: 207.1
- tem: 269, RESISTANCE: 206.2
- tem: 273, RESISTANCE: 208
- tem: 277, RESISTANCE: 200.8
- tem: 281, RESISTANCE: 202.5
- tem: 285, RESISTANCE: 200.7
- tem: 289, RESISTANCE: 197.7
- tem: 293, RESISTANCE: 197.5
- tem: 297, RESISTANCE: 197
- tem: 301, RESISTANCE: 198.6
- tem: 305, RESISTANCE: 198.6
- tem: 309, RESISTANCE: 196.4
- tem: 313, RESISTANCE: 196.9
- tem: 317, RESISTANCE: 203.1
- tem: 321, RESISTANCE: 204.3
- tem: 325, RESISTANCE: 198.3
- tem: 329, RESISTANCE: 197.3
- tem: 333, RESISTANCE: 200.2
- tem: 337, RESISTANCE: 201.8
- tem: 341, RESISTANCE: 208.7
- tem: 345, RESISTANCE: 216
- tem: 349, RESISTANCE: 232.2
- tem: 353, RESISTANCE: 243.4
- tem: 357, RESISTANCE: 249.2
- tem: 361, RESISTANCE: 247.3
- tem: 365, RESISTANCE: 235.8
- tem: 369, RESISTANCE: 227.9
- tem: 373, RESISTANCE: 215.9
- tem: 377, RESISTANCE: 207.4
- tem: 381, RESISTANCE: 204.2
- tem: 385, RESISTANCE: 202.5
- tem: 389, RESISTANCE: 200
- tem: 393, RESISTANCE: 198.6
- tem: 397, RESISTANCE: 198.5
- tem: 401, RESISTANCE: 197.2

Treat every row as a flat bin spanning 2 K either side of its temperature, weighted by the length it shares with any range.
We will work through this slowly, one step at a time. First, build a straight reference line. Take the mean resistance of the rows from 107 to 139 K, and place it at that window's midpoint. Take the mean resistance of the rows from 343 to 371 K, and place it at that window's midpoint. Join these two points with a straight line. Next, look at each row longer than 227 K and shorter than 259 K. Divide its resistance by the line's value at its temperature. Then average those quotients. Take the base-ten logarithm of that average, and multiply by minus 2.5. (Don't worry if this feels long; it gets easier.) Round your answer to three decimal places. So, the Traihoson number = 0.068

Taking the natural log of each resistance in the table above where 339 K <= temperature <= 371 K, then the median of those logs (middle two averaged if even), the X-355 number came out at 5.46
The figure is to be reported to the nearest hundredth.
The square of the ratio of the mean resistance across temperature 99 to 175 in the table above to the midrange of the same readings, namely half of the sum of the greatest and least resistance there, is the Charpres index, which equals 0.94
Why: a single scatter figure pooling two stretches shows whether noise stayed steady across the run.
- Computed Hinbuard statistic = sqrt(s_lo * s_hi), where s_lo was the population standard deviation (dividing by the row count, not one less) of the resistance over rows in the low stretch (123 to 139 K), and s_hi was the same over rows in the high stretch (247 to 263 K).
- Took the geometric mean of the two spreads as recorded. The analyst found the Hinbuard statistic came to 2.75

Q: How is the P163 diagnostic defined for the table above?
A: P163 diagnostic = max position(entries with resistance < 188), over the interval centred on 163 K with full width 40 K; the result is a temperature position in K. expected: 181 K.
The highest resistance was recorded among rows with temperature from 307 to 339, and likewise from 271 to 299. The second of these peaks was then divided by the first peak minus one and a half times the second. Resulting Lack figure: -1.9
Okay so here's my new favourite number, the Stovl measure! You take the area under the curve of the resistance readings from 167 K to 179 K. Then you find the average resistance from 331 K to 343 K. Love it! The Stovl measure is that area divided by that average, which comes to 11.9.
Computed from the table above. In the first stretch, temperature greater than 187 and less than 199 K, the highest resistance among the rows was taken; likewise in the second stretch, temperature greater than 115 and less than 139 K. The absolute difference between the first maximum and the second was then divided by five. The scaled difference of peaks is 0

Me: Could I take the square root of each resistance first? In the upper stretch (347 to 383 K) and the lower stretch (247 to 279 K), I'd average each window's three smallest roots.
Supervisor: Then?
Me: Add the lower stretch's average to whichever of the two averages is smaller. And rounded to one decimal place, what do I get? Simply 28.3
